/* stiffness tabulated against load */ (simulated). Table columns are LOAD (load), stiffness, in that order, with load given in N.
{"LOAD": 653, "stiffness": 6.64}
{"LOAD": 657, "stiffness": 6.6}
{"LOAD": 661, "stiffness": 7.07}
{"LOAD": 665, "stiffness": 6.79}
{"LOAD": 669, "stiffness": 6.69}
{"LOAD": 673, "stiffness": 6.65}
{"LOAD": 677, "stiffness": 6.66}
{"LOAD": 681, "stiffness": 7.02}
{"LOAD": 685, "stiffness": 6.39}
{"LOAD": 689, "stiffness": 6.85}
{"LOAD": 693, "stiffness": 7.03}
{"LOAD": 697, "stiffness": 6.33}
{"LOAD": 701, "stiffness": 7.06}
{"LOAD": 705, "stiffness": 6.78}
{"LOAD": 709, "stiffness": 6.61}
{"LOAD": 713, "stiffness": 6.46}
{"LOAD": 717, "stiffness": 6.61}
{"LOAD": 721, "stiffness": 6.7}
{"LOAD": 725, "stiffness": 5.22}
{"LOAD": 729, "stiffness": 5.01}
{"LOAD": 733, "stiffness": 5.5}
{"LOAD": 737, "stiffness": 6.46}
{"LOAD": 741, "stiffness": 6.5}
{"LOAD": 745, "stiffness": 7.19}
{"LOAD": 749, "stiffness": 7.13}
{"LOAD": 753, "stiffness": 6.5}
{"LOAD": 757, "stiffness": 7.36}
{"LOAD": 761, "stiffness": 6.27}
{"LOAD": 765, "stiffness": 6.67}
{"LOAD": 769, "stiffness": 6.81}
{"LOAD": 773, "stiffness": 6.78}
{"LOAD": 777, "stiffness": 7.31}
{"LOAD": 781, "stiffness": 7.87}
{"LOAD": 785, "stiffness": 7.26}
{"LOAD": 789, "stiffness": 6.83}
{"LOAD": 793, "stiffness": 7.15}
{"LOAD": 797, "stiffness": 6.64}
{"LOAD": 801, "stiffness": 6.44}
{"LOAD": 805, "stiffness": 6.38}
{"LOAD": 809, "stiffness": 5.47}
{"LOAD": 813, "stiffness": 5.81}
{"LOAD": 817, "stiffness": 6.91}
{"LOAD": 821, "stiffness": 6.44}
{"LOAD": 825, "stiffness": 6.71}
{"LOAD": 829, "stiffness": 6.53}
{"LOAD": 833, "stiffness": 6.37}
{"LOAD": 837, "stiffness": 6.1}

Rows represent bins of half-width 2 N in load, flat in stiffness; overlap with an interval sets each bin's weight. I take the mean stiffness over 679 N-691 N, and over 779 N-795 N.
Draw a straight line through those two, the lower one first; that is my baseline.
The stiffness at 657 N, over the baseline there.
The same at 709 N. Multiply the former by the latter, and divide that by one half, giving 1.92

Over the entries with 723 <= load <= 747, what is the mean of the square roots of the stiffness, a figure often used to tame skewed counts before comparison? 2.44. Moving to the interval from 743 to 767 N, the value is 2.62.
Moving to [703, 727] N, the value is 2.53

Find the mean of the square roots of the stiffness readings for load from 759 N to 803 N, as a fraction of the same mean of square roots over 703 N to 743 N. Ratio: 1.06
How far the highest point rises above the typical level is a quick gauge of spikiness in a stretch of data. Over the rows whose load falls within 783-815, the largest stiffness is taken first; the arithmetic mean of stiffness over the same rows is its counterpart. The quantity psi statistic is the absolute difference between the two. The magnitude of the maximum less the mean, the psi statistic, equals 0.8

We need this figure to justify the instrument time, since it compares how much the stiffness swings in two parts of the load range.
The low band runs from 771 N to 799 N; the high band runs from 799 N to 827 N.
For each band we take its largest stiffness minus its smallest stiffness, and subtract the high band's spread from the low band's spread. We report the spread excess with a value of -0.21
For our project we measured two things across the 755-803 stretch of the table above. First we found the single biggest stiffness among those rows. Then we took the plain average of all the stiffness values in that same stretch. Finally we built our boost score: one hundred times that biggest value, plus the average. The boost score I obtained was 794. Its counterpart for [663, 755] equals 726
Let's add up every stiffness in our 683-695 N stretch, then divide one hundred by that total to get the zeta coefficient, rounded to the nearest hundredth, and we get 4.93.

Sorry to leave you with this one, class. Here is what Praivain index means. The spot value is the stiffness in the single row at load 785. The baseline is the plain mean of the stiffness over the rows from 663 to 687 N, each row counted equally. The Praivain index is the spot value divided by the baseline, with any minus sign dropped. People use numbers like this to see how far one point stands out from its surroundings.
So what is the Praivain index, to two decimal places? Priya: 1.08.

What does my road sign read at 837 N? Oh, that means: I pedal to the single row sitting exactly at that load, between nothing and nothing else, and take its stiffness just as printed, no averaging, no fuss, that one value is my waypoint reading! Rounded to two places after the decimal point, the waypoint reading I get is 6.10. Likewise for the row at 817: 6.91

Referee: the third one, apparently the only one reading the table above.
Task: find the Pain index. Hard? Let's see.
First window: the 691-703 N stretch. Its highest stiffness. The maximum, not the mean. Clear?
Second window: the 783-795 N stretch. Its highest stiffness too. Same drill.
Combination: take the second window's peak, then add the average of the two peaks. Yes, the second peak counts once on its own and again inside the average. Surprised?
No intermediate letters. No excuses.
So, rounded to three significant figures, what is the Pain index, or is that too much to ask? 14.4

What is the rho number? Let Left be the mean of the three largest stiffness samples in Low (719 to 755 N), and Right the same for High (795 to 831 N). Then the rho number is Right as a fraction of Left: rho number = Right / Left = 0.964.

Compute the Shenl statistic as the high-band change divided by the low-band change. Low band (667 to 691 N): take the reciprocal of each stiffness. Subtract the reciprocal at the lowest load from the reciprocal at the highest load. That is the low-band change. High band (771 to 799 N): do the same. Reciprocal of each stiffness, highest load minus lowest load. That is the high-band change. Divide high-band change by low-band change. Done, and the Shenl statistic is -1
